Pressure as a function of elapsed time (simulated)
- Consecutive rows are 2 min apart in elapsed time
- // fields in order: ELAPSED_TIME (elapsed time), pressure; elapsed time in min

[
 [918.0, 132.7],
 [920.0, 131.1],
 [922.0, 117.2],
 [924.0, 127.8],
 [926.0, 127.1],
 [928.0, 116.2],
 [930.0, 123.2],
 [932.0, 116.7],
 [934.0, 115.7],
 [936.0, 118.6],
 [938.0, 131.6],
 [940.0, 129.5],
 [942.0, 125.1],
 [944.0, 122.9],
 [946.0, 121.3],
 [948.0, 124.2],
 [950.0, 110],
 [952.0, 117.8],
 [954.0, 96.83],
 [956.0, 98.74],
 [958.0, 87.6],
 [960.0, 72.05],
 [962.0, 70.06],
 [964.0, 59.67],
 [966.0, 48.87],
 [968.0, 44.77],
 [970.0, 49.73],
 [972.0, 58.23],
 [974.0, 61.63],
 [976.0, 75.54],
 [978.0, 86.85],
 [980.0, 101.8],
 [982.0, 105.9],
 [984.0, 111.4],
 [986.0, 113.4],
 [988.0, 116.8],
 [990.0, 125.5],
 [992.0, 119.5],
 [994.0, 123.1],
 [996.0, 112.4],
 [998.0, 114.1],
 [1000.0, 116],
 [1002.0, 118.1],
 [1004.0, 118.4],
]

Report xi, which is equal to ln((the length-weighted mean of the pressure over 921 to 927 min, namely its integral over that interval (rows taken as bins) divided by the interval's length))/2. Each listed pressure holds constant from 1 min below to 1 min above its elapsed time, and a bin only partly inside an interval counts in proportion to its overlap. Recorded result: 2.41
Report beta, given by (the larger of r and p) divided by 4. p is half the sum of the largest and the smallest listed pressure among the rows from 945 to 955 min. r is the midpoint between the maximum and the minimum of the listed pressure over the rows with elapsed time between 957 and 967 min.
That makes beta 27.6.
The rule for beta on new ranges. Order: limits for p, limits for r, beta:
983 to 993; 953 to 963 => 29.6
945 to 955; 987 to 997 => 29.7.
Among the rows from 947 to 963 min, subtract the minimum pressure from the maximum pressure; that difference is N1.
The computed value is 54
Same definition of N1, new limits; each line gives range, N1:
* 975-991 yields 50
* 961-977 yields 31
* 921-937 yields 12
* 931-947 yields 16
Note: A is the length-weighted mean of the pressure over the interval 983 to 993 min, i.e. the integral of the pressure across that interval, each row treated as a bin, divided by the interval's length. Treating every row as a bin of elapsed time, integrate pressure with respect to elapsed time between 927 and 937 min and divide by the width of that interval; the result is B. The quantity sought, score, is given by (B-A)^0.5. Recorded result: 1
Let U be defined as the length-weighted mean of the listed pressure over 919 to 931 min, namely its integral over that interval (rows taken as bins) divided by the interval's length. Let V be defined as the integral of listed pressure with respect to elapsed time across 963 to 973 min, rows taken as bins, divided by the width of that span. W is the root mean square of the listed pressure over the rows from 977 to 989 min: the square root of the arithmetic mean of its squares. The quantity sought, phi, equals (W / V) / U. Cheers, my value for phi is 0.016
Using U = 124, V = 52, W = 106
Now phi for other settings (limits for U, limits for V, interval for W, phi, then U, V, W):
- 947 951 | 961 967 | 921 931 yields 0.018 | 117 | 60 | 122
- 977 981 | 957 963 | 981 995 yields 0.016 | 94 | 77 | 117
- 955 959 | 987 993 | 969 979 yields 0.006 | 93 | 121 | 68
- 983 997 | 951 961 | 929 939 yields 0.011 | 117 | 95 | 121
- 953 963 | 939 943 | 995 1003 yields 0.011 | 85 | 127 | 115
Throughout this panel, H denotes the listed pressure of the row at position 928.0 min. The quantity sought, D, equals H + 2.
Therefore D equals 118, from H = 116.2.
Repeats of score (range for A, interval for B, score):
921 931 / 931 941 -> 0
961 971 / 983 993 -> 8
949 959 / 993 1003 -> 4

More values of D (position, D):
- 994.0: 125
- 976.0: 78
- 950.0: 112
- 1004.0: 120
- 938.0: 134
